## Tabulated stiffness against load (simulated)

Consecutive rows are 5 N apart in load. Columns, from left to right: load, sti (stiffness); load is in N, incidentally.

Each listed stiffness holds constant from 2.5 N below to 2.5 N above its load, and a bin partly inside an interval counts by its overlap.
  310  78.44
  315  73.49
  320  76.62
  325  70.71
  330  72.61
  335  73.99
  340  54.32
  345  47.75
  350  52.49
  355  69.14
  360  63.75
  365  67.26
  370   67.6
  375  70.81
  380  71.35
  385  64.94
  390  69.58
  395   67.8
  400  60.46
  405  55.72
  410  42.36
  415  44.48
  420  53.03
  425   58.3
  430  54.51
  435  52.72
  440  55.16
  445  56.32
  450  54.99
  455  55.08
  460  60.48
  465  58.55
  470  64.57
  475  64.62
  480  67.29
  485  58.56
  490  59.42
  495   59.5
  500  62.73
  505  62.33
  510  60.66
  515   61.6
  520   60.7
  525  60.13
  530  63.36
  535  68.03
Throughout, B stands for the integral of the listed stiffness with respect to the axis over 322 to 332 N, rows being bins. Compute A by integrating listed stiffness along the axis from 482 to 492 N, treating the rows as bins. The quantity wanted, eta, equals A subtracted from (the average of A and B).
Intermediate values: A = 594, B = 719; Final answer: 62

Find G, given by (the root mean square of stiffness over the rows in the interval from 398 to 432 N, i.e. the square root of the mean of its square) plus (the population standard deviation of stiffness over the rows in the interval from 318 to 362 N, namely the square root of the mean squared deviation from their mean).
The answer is 63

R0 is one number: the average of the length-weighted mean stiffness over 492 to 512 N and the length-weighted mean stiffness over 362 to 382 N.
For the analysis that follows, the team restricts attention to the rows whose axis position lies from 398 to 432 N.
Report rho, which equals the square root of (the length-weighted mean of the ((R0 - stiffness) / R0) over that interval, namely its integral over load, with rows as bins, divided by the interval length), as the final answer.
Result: 0.44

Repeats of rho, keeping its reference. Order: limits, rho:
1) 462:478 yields 0.20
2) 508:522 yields 0.25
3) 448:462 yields 0.36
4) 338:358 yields 0.37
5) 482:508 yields 0.26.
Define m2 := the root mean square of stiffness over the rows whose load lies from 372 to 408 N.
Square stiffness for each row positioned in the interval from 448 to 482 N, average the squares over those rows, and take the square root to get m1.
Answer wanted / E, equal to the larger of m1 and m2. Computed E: 66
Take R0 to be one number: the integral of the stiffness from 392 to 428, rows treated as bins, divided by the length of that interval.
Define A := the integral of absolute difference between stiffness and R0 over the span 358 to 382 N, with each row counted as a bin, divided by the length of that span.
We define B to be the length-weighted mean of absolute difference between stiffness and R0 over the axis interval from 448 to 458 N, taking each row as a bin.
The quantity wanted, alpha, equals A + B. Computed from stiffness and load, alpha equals 14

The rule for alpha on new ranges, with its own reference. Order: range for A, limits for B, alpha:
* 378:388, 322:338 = 30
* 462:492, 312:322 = 28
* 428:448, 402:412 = 7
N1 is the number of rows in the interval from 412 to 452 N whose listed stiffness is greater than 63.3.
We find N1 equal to 0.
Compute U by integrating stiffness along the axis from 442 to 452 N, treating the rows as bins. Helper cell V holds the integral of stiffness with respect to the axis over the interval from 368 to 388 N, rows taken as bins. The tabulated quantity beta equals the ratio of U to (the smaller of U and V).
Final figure 1.0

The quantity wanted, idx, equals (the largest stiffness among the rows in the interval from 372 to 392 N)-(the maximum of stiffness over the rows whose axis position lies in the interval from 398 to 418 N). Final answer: 11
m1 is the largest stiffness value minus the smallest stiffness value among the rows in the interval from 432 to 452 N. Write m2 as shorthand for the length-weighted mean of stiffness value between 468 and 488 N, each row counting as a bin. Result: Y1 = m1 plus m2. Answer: 67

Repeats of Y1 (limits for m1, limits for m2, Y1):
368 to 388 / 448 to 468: 64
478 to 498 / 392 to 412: 66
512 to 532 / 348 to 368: 67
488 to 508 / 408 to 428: 53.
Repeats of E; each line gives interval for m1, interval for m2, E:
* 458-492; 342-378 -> 63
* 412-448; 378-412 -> 62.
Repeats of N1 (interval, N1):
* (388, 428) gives 2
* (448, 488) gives 3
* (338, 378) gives 5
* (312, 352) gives 5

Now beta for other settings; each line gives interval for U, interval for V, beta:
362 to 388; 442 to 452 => 3.2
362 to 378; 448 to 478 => 1.0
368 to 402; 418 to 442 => 1.7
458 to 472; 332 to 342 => 1.3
